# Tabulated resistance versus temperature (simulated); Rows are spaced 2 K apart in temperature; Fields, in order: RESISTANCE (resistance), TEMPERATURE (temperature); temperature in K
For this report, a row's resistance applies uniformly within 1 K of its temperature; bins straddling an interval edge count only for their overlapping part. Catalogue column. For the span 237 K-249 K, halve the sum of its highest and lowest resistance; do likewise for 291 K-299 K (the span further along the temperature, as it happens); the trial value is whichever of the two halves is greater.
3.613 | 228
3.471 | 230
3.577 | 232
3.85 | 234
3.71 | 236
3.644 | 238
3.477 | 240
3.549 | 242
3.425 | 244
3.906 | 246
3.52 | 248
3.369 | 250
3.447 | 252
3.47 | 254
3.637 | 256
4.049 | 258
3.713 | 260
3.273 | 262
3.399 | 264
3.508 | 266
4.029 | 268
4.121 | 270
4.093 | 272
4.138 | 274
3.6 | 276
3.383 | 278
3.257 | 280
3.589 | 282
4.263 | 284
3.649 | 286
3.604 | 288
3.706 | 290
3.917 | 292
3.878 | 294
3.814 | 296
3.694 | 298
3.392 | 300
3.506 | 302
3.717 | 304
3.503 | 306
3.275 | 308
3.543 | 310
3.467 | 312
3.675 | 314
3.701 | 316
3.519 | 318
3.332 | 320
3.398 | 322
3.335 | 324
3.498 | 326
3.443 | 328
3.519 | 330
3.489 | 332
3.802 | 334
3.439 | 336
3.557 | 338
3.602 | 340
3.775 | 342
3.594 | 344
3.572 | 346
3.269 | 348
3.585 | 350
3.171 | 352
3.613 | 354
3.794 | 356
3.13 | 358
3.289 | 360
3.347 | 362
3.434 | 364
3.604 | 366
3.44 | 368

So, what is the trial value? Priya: 3.81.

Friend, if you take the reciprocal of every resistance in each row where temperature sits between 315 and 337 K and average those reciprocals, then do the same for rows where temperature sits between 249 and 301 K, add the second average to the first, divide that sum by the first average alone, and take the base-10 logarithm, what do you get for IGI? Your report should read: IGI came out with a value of 0.2904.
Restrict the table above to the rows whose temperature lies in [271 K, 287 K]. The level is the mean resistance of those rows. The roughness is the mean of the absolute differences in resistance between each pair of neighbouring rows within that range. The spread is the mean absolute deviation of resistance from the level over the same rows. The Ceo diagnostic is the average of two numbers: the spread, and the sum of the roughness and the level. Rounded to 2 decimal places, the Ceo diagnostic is 2.21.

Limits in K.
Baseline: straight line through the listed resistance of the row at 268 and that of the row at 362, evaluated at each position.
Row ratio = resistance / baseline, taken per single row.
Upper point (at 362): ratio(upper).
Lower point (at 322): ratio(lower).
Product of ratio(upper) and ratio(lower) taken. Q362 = 0.93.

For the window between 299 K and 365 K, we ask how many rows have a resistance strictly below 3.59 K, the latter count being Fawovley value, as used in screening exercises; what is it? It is 24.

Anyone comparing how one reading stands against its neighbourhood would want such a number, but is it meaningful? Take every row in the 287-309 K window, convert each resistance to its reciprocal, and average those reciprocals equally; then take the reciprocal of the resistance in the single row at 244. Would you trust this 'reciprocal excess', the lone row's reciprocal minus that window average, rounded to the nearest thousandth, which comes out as 0.016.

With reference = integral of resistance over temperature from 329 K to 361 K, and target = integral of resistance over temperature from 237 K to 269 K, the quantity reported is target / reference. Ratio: 1.02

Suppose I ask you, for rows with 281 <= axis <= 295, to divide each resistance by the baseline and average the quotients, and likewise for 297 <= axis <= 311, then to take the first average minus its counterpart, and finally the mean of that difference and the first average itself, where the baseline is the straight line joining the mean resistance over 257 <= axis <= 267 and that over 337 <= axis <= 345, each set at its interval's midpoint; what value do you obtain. 0.568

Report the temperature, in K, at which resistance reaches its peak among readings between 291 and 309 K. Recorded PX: 292 K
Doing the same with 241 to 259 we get 258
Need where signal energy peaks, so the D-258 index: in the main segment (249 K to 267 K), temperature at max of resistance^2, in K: 258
